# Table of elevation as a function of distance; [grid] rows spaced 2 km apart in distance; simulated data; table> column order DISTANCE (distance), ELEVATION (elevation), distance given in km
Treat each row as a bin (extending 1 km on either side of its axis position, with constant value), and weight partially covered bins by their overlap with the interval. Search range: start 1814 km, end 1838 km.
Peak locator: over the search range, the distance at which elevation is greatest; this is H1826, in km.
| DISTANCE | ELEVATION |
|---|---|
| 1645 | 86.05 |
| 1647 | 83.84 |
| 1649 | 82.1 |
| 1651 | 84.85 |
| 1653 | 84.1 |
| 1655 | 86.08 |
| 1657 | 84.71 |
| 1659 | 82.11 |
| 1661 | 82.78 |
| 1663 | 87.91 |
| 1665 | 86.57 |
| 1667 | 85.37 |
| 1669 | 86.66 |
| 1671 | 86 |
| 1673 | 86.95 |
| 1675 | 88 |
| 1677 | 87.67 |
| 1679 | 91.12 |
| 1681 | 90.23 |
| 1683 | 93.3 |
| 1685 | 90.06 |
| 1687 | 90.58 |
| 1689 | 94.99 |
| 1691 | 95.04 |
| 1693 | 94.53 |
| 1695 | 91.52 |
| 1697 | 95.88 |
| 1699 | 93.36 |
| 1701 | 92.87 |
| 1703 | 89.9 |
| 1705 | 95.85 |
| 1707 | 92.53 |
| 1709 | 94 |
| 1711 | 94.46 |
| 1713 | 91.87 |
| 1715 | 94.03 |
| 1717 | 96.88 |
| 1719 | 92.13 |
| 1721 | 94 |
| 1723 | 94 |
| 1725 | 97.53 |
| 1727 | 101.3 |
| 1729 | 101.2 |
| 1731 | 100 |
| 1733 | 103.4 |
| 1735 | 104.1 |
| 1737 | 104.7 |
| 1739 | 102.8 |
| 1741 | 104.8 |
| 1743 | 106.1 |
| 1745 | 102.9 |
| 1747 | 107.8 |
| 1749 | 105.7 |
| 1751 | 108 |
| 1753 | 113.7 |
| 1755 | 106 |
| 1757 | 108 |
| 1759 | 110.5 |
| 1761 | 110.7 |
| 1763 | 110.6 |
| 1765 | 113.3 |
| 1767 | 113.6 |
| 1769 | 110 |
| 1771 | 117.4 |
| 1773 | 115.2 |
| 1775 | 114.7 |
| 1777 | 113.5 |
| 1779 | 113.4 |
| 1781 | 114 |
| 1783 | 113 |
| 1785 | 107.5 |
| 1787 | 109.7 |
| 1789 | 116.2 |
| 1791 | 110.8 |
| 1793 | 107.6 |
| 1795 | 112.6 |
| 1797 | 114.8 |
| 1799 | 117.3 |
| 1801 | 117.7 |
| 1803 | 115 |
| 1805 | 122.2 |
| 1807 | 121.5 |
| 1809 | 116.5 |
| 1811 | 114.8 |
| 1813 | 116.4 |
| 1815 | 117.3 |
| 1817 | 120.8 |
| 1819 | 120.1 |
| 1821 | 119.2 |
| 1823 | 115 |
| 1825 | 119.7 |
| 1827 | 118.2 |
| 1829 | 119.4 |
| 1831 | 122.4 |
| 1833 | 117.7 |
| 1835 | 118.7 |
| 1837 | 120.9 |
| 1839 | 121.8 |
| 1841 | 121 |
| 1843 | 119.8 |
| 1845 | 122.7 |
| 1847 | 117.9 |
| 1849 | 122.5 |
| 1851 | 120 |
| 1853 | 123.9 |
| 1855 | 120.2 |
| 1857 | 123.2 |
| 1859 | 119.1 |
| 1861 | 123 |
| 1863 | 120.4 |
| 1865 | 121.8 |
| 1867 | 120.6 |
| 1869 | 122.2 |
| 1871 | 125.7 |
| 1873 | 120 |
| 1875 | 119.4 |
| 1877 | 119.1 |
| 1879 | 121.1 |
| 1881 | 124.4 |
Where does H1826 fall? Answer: 1831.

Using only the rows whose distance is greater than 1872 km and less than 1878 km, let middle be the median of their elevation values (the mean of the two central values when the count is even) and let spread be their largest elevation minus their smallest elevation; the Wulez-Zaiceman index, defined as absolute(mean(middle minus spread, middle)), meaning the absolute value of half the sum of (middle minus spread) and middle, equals 119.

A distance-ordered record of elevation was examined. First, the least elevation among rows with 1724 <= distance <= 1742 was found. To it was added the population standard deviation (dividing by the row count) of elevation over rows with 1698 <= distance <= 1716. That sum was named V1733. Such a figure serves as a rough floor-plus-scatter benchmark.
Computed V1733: 99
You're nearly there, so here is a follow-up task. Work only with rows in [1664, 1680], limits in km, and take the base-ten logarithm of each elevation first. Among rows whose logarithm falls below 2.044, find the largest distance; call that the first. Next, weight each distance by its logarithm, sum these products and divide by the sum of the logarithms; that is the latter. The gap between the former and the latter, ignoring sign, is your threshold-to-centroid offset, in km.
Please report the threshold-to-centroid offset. 7.0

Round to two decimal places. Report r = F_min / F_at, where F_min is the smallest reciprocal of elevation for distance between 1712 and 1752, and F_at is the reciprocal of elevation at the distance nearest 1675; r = 0.81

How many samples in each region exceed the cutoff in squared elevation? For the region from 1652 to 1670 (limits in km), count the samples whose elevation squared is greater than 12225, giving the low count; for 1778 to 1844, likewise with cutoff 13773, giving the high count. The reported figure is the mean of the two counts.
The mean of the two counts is 8.0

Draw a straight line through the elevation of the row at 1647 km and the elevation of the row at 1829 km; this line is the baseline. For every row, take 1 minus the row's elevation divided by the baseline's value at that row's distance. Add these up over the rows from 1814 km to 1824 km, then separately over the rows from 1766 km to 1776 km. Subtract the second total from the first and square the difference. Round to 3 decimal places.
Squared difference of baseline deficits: 0.057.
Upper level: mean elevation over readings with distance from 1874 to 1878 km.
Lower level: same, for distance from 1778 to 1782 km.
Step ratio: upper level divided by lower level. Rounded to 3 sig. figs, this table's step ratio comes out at 1.05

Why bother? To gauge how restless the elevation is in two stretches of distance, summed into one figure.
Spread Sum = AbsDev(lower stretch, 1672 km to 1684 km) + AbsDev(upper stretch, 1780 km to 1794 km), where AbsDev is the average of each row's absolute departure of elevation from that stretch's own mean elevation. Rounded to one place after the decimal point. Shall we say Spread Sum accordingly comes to 4.7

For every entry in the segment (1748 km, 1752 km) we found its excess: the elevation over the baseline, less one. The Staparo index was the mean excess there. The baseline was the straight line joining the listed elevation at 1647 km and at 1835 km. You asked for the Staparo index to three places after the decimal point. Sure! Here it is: 0.038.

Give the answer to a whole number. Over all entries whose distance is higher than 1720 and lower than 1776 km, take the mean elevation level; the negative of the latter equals -107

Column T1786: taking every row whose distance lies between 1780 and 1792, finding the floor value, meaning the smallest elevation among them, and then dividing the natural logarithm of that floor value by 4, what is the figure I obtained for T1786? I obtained 1.17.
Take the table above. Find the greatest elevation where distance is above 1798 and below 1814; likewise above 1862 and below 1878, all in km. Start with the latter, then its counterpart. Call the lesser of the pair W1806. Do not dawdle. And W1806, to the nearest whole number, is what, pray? 122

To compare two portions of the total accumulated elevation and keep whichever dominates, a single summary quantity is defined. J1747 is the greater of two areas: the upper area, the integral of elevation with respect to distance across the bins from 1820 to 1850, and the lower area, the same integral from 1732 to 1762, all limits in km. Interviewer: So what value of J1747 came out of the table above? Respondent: 3594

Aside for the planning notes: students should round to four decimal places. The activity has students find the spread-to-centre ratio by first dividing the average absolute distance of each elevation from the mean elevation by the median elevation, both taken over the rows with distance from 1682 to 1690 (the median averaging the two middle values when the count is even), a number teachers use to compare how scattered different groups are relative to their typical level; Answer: 0.0208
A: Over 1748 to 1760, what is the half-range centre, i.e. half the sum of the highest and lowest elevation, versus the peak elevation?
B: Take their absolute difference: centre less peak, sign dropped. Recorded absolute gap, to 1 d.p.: 4.0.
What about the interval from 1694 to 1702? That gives 2.2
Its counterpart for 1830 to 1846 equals 2.5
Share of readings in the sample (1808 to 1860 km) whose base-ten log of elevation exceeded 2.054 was 1.0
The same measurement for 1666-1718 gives 0.0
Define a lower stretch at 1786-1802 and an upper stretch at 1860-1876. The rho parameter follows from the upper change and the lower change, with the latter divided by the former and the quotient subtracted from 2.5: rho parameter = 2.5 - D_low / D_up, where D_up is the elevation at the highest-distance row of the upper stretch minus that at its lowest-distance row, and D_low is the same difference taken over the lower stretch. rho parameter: 4.7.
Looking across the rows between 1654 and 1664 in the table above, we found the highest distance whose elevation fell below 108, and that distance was 1663 km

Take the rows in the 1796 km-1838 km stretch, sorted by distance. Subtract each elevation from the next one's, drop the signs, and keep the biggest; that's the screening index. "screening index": 7.2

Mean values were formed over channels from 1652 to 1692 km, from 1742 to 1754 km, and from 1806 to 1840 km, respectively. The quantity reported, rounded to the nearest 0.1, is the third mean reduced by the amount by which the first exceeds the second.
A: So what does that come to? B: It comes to 138.2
